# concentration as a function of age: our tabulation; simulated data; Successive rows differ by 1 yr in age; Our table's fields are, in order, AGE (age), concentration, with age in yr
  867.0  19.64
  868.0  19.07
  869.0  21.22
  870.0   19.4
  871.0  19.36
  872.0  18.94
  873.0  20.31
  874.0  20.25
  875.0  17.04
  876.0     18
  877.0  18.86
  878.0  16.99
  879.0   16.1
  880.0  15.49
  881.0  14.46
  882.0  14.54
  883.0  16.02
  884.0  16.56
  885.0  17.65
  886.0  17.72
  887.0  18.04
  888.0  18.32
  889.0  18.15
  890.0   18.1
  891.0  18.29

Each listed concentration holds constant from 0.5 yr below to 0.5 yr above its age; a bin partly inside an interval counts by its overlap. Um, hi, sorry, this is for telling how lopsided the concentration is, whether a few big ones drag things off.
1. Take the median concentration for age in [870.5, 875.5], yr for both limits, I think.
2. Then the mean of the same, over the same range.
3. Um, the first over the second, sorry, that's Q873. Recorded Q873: 1.01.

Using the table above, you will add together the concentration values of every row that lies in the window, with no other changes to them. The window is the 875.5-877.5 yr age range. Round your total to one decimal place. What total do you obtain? 36.9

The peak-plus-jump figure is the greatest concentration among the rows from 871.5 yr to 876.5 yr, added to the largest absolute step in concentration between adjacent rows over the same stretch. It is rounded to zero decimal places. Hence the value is 24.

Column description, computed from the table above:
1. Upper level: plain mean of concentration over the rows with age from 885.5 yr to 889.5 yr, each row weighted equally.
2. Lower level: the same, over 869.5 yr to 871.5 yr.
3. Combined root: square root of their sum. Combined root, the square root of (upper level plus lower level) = 6.12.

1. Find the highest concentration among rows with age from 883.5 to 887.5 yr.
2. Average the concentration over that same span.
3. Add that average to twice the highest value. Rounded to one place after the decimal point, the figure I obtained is 53.6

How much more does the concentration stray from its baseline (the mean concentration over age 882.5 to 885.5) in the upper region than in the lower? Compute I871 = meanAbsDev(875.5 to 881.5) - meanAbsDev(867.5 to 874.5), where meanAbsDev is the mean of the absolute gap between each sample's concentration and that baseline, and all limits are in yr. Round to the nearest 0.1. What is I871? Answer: -1.7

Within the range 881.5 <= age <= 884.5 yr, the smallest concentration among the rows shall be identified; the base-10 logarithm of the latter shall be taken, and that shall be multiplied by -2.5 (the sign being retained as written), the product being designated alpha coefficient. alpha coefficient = -2.91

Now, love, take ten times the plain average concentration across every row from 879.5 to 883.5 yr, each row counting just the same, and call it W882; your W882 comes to 151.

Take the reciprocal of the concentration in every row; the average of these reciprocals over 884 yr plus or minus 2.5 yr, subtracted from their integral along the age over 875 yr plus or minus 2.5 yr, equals 0.205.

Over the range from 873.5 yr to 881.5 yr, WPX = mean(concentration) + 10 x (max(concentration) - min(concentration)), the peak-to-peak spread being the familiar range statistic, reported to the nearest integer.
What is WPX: 75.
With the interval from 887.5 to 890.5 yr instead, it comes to 20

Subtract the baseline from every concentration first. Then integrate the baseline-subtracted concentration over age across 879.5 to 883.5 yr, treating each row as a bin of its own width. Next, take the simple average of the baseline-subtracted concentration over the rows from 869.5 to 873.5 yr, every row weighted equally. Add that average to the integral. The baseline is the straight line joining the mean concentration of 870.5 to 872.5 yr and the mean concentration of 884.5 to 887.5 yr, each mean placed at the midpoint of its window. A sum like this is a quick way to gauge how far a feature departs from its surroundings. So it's -12.0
